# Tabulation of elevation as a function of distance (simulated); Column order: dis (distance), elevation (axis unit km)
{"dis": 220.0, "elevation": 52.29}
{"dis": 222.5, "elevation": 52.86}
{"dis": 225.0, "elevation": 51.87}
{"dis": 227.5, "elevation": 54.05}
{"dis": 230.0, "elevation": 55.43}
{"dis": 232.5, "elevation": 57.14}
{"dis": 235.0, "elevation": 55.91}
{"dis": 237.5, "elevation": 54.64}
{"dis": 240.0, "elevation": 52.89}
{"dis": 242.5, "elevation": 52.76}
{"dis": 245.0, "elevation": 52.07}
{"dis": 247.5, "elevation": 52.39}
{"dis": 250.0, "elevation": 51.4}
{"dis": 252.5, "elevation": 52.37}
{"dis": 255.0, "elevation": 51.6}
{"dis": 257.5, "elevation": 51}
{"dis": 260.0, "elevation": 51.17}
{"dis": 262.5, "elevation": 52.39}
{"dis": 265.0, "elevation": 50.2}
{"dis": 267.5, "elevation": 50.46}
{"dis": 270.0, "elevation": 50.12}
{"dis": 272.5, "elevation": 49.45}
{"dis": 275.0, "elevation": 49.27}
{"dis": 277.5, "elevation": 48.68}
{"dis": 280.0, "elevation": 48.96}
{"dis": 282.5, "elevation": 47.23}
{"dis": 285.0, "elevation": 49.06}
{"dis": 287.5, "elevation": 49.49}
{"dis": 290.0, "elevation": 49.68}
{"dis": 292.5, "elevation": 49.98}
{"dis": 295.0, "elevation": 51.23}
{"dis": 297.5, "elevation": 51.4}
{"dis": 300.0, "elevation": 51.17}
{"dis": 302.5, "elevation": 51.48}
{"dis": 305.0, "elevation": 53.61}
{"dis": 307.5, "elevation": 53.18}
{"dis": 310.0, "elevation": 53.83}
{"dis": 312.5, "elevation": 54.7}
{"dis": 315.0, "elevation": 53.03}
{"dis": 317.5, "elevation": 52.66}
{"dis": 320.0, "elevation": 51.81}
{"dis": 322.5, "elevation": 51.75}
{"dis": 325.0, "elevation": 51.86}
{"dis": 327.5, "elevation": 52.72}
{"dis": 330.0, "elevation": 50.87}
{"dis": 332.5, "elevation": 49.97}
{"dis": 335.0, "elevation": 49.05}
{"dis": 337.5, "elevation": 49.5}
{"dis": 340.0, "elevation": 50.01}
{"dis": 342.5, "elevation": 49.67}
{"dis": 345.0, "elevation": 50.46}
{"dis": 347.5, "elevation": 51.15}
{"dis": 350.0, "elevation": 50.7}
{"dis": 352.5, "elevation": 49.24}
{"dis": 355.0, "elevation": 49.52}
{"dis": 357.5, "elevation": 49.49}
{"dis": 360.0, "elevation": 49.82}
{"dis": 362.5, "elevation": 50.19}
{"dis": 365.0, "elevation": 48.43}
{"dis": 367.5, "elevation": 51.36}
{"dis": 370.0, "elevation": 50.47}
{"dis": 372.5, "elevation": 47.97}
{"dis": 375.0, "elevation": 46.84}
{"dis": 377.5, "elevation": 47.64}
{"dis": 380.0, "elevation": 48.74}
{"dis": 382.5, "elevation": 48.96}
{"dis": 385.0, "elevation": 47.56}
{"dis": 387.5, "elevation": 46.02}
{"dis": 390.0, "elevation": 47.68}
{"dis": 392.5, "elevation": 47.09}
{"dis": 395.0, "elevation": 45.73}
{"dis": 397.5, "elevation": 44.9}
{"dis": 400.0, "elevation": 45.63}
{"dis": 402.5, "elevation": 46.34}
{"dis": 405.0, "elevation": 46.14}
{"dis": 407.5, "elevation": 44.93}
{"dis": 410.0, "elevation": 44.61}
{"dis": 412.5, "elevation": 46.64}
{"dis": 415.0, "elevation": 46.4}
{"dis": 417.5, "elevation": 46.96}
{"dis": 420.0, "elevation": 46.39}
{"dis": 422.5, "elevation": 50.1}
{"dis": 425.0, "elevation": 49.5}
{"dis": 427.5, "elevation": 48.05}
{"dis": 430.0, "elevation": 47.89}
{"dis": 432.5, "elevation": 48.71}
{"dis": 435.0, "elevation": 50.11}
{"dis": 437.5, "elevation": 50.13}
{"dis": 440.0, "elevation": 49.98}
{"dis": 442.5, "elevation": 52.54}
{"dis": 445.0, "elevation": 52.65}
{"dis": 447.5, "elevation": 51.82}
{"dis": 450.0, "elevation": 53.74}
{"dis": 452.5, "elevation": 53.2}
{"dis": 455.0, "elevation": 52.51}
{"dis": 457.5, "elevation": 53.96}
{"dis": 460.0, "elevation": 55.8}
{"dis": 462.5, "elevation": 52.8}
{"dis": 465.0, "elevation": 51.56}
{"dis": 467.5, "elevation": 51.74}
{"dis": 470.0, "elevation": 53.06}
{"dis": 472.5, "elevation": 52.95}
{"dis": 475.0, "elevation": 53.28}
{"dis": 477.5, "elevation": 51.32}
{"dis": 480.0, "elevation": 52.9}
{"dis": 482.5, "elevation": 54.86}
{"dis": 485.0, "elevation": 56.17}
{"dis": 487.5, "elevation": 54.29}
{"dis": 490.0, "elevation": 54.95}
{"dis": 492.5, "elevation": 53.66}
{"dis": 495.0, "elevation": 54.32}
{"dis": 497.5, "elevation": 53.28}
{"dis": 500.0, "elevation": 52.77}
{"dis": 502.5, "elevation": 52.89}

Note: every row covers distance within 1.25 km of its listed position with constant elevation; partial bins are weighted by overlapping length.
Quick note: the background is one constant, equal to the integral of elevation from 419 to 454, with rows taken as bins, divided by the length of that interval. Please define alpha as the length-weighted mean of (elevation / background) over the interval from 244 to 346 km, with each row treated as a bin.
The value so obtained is 1.01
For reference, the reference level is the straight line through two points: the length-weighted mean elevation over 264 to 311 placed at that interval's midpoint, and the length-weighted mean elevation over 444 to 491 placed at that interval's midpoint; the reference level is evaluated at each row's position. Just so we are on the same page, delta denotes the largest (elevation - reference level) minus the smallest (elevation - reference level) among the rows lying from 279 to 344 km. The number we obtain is 7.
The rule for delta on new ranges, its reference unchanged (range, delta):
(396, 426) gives 5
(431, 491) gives 7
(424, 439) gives 2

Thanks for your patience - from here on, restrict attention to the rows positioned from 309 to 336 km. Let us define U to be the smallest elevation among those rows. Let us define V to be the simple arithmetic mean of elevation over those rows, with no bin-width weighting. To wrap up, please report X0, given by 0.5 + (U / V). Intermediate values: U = 49.05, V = 52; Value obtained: 1.44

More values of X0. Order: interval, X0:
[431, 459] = 1.44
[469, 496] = 1.45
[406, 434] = 1.44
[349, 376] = 1.45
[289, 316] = 1.45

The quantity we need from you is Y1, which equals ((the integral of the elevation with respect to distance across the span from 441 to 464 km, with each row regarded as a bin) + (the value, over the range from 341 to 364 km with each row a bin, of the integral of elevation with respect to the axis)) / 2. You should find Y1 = 1187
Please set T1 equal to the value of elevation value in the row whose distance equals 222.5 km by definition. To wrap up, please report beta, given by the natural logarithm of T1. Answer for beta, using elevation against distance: 3.968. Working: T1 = 52.86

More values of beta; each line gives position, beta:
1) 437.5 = 3.915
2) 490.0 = 4.006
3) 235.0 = 4.024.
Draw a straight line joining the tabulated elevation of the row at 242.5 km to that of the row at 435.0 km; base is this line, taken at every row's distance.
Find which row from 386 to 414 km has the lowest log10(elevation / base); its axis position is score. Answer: 410.0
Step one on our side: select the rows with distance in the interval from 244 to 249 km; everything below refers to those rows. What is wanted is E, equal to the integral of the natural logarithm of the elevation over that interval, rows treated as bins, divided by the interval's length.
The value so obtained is 3.96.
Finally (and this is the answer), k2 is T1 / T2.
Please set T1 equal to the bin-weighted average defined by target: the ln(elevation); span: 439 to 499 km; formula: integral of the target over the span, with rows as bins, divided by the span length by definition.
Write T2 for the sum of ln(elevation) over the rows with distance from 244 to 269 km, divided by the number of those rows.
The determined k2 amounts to 1.01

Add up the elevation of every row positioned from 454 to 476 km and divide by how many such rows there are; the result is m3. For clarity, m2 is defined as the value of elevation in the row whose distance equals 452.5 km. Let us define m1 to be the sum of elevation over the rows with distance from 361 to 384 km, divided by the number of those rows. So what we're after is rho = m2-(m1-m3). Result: 57.3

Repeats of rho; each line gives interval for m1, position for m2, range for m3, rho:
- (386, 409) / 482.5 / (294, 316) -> 61.4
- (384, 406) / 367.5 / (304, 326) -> 58.0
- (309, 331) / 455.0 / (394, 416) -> 45.6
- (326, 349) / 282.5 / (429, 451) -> 47.7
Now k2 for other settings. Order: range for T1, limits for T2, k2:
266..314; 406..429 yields 1.02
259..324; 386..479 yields 1.01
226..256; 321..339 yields 1.01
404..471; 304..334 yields 0.99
